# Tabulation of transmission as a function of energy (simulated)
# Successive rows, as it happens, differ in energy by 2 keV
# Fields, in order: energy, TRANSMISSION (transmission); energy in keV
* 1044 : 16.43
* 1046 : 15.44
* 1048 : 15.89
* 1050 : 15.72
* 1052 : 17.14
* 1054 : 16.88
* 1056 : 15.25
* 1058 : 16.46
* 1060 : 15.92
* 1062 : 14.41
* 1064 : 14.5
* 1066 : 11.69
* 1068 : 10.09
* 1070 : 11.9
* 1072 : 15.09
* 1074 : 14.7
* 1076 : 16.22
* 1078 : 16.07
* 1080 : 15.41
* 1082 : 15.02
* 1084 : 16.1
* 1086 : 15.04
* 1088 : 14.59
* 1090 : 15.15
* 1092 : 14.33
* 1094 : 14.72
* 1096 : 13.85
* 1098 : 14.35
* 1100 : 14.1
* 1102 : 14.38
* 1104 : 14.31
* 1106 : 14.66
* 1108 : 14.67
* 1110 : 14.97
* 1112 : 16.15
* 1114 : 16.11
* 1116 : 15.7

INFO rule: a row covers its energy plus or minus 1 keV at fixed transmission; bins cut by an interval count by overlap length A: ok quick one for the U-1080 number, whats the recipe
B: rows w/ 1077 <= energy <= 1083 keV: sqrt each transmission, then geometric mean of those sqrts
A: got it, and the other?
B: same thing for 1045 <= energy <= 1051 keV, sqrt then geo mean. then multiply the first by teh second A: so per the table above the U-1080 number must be 15.6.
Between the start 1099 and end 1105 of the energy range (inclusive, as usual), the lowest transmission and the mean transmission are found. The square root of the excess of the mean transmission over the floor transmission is 0.40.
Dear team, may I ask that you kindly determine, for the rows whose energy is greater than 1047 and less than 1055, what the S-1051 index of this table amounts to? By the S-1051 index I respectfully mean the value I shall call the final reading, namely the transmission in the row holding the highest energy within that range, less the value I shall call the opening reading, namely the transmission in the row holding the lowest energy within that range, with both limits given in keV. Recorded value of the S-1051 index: 1.0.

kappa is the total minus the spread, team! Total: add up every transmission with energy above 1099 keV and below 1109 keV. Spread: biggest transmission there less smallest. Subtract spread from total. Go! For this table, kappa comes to 72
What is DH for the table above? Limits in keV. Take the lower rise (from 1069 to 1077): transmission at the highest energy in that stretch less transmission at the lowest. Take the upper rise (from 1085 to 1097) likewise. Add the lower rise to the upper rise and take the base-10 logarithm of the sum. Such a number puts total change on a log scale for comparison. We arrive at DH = 0.5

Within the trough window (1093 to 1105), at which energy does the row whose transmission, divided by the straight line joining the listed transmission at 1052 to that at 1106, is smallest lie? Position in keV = 1096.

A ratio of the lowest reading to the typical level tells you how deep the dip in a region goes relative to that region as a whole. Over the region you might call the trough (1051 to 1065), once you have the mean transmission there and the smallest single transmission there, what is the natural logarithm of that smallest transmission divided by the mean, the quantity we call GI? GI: -0.09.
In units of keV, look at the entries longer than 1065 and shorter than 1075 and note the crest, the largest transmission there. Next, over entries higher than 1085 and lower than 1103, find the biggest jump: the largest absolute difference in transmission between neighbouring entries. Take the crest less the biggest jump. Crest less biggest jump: 14.2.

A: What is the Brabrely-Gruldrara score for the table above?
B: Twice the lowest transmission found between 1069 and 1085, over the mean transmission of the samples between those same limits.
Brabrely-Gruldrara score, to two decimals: 1.58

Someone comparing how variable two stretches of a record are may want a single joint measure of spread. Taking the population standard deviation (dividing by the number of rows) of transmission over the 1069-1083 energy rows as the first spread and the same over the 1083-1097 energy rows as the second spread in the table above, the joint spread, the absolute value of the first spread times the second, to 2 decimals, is 0.88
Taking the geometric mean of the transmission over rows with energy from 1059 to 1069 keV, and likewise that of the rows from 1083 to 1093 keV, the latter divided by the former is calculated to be 1.14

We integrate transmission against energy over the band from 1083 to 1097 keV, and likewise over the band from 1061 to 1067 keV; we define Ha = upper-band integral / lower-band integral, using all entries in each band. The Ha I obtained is 2.6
